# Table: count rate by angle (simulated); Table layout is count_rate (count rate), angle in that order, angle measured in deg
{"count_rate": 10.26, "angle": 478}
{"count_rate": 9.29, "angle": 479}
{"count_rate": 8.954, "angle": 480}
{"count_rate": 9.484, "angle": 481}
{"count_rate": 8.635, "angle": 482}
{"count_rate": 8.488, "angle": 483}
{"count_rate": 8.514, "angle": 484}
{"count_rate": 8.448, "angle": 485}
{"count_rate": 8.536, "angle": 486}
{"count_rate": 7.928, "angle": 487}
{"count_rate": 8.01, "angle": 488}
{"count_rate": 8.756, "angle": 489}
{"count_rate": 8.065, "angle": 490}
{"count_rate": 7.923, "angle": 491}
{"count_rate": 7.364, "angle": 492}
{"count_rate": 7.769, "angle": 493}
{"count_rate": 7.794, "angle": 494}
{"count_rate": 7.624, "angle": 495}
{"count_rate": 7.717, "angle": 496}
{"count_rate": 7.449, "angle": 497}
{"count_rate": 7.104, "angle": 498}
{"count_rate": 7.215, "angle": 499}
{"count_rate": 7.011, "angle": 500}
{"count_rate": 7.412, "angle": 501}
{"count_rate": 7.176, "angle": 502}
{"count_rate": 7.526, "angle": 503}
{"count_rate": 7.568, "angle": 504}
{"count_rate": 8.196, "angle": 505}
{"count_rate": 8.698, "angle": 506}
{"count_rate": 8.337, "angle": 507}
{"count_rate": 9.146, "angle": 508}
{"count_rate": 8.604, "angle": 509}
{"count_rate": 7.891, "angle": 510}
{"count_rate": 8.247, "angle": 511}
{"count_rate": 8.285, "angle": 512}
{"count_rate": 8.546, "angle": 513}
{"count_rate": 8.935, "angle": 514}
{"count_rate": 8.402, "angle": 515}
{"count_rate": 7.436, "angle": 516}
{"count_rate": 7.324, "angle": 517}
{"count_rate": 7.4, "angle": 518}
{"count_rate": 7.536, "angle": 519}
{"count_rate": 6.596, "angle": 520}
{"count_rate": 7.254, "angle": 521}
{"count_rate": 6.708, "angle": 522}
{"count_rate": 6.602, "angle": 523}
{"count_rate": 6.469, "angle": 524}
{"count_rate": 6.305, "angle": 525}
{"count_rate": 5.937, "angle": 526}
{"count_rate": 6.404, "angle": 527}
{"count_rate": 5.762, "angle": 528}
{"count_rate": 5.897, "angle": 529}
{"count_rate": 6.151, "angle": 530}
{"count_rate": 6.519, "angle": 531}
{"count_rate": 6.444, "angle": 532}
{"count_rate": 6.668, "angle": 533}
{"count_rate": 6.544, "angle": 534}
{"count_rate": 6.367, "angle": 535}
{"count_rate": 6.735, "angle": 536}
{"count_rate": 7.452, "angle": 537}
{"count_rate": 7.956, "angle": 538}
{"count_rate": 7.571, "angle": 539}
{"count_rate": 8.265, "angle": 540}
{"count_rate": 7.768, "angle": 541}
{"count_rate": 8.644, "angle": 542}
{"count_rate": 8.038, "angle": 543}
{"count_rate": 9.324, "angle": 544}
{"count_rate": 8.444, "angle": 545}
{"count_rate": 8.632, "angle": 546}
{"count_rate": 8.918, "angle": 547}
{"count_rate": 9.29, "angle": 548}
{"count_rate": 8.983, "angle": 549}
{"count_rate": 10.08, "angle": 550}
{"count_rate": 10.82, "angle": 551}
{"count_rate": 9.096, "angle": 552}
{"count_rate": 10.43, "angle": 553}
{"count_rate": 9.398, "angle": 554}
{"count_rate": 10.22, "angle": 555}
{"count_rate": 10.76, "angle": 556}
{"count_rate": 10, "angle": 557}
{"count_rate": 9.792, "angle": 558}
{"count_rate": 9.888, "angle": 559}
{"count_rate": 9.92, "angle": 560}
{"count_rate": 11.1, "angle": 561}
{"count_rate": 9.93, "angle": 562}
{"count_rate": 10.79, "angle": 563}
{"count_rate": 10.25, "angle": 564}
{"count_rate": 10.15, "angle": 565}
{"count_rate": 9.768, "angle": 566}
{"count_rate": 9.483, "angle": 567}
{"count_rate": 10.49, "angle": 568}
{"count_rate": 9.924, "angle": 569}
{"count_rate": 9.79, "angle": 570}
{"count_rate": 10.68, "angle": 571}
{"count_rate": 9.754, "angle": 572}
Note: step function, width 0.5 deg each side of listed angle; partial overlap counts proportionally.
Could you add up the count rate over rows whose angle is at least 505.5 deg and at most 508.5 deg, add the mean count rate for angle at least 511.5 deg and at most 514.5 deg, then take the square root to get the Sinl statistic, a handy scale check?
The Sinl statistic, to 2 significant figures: 5.9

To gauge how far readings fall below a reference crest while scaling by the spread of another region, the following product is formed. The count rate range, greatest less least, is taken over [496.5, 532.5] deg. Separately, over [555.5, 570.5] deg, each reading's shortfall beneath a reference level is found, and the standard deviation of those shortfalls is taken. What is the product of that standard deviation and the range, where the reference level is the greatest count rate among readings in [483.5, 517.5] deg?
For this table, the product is 1.5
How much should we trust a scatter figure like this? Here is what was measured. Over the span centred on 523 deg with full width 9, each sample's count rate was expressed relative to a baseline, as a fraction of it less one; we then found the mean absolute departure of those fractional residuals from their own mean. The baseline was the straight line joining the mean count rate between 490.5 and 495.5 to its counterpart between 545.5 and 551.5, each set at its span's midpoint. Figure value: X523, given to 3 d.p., 0.045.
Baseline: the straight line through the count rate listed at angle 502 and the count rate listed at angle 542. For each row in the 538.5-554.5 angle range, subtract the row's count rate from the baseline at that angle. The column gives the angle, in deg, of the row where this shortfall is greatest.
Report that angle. 539 deg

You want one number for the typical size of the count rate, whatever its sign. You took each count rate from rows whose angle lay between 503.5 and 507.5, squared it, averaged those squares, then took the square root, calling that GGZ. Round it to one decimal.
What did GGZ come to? 8.2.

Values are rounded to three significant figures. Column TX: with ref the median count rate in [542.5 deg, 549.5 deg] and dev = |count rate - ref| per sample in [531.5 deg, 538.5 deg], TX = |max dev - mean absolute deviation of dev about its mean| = 2.08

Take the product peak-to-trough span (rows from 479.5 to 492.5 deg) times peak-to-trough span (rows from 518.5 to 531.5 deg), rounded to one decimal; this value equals 3.8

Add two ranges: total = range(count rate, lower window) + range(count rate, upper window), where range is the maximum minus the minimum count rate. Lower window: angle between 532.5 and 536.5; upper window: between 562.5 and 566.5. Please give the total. 1.39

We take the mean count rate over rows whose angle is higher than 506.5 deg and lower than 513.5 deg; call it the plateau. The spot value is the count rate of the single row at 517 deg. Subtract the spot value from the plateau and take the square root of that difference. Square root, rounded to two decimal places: 1.05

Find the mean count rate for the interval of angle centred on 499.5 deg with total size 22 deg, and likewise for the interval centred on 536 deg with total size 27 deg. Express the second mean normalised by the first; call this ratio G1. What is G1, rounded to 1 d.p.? 0.9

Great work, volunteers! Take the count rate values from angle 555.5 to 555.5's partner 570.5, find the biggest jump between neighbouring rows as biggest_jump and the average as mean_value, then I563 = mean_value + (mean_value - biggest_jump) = 19.1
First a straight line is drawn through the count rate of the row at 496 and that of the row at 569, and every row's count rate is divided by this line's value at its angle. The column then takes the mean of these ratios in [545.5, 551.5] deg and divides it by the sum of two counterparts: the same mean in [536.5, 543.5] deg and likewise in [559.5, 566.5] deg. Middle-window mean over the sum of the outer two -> 0.525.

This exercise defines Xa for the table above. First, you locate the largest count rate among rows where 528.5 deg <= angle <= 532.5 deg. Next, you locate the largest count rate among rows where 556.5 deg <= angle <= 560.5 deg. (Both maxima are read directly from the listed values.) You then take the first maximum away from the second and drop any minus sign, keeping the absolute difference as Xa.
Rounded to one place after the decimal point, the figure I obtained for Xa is 3.5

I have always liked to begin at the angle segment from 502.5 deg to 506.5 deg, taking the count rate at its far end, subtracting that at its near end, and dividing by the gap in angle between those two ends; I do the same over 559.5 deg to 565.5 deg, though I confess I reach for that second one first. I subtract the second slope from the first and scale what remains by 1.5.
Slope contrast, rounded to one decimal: 0.5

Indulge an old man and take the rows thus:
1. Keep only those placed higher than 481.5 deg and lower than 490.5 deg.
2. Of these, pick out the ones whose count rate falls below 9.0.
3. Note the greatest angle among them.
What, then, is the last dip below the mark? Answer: 490 deg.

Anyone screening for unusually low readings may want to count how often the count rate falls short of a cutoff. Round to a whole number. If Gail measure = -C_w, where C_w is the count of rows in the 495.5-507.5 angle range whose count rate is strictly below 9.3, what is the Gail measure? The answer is -12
